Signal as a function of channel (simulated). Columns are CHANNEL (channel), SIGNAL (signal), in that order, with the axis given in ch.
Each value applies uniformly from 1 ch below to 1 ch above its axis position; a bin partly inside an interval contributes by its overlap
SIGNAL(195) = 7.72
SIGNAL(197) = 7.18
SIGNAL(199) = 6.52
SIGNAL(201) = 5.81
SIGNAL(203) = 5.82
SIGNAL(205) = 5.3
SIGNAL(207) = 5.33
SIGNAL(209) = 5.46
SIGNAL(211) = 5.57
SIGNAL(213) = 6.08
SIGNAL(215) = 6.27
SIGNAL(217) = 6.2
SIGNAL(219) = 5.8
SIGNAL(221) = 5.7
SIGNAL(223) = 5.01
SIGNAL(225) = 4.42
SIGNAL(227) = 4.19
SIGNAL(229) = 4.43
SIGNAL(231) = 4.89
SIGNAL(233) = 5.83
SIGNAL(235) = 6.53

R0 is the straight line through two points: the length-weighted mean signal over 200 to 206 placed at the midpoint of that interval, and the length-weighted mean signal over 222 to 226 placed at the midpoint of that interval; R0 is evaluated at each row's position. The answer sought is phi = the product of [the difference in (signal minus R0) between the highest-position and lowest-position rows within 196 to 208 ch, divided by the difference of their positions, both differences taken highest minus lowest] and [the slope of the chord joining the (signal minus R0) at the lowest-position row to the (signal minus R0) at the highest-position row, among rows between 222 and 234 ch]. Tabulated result -0.018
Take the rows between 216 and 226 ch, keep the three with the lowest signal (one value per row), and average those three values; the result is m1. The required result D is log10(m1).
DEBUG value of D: 0.703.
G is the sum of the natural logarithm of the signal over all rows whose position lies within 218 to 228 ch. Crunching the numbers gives 8.0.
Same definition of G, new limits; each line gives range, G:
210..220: 8.9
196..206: 9.0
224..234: 7.8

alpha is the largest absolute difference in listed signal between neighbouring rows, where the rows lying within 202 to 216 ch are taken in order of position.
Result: 0.52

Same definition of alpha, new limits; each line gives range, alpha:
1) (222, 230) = 0.59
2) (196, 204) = 0.71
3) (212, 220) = 0.40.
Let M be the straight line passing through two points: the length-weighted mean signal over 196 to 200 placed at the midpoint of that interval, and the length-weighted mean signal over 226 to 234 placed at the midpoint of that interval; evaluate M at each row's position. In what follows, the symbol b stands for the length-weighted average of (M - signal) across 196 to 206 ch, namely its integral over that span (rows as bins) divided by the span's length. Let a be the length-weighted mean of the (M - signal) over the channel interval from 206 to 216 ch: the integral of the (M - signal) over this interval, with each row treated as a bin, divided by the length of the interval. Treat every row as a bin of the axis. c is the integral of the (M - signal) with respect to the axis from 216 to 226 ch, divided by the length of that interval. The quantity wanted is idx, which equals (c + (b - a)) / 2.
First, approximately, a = 0.3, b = 0.5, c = -0.02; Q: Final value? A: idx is 0.1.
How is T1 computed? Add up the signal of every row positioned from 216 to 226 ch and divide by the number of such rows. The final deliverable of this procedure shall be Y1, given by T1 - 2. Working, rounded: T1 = 5.43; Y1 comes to 3.43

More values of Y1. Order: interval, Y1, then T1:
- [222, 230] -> 2.51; 4.51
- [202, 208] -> 3.48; 5.48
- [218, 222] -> 3.75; 5.75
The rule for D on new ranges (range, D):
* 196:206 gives 0.752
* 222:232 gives 0.638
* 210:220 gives 0.765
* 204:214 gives 0.729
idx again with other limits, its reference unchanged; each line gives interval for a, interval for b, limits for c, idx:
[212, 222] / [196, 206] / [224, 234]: 0.5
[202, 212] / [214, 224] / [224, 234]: -0.5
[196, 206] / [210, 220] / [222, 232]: -0.2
